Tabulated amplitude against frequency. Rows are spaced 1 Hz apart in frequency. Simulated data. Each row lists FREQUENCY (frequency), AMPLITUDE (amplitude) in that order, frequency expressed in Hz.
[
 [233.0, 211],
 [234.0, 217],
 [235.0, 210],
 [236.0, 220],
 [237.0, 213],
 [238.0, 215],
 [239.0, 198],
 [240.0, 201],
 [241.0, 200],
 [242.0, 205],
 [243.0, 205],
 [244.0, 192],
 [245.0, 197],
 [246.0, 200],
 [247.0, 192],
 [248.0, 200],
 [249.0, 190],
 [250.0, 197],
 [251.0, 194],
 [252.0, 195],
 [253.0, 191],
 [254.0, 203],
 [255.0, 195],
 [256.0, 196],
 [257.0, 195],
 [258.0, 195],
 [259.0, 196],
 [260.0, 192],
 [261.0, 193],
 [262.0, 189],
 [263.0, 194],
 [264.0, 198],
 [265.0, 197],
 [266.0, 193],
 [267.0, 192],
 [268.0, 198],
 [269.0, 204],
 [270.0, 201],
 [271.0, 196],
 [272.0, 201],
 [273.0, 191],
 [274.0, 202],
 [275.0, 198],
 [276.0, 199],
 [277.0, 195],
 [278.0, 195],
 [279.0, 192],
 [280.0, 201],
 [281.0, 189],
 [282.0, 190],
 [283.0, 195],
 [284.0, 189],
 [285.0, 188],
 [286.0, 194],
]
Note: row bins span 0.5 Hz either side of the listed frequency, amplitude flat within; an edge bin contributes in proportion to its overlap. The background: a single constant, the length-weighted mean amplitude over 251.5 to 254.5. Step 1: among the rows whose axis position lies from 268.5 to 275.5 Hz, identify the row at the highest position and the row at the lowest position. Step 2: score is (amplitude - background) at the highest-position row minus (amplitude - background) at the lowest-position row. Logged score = -6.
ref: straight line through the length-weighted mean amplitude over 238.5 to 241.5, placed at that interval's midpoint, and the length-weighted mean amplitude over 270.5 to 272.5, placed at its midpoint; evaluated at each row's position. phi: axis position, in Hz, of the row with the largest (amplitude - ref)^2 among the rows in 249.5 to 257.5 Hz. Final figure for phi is 253.0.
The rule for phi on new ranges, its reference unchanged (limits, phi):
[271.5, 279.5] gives 273.0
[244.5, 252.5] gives 249.0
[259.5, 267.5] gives 262.0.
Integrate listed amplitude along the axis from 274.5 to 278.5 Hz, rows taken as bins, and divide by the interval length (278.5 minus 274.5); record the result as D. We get 197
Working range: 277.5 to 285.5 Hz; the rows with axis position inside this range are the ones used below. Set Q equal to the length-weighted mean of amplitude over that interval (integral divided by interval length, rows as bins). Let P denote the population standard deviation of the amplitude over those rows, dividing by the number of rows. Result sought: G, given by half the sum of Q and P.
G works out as 98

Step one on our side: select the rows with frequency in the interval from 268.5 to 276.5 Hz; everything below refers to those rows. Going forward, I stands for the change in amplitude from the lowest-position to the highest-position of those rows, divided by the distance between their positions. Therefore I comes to -0.7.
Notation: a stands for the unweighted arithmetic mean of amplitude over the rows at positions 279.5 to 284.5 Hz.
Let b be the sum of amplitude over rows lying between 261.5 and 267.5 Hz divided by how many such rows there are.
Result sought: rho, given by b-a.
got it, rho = 1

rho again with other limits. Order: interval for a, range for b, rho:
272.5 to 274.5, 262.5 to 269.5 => 0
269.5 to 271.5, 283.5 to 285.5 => -10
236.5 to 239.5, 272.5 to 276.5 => -11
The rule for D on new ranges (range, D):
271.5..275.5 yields 198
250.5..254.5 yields 196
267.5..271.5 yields 200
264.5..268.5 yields 195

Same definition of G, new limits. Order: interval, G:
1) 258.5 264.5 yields 98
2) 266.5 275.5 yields 101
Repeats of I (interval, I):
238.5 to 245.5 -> -0.2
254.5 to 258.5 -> 0.0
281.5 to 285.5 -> -0.7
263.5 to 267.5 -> -2.0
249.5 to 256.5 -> -0.2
